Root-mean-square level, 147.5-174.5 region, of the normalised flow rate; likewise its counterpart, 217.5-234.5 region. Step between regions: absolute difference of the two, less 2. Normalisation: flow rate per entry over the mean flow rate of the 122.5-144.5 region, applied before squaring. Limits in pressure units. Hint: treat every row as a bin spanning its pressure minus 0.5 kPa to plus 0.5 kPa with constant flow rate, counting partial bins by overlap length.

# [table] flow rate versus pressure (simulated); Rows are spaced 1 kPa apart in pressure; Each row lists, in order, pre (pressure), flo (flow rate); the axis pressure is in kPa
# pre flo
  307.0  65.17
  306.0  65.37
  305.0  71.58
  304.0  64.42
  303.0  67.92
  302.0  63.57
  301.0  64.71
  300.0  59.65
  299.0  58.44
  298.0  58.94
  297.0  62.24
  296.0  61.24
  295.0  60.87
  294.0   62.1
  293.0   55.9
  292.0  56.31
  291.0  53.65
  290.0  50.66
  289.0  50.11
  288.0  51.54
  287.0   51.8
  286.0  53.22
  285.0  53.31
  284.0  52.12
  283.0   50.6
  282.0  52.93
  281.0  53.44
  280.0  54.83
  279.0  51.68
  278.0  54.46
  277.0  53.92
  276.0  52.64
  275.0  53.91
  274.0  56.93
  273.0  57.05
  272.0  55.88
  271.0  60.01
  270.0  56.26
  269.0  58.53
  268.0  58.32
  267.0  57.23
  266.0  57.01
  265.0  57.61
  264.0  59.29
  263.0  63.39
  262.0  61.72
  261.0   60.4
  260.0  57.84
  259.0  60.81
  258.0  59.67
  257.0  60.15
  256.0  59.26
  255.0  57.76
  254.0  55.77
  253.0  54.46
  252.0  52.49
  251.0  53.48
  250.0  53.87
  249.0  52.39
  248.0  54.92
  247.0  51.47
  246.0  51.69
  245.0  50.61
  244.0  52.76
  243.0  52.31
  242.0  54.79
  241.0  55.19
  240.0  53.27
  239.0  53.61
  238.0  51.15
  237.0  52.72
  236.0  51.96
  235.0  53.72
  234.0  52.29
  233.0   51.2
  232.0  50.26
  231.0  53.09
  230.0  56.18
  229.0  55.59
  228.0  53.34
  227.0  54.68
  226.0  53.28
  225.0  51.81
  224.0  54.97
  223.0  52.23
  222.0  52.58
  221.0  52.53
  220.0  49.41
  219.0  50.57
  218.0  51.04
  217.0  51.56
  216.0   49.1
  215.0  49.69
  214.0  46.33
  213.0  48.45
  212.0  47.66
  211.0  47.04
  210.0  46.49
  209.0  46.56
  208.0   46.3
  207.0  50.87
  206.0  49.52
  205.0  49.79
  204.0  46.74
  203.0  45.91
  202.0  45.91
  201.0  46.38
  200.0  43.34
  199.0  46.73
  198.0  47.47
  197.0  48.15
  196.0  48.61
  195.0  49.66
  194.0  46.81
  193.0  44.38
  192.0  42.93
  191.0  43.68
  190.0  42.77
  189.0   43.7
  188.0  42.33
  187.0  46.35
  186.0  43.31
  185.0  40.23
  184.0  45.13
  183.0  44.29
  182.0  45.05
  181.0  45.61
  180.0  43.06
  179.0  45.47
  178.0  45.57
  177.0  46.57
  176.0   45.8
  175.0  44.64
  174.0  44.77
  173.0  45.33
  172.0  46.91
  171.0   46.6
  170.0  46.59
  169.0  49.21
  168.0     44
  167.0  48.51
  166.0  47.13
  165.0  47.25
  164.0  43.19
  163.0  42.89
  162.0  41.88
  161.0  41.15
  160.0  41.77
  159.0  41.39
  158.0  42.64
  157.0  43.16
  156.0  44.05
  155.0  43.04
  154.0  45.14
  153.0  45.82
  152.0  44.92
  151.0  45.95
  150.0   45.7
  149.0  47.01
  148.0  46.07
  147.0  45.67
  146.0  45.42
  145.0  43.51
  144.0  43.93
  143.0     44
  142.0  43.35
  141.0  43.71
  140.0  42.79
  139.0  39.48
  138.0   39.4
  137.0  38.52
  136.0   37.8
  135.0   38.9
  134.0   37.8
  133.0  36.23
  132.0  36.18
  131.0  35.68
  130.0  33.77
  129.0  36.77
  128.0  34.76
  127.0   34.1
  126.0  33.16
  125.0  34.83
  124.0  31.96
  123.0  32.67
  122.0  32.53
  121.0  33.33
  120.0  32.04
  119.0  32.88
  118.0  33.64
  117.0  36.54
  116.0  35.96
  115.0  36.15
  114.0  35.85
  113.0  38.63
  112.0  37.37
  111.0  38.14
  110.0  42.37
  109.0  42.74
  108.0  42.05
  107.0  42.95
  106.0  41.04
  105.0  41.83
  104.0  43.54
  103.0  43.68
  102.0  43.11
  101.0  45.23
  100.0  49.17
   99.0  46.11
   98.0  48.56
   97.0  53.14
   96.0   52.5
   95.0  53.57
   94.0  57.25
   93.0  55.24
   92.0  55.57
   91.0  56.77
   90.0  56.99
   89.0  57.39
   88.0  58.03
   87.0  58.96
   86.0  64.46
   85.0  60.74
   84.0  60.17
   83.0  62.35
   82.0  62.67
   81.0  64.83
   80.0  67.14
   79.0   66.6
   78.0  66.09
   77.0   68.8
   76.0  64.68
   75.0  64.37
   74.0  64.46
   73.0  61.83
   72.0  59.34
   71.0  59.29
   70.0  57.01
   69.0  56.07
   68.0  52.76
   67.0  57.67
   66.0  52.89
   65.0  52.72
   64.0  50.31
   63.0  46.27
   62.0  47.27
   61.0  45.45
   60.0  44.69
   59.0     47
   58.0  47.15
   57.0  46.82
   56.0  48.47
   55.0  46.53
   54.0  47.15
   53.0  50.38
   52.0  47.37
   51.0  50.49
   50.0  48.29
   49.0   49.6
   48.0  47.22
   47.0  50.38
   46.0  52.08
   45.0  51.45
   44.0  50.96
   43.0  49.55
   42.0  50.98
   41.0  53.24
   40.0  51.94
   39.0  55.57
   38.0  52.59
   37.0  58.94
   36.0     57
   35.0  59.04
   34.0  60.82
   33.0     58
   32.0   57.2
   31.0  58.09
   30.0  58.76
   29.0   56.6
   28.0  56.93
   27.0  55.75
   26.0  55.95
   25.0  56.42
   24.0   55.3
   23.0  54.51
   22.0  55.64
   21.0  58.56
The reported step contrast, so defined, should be -1.79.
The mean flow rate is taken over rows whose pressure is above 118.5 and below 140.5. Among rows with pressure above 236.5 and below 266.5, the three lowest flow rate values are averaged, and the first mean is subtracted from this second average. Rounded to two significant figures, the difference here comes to 15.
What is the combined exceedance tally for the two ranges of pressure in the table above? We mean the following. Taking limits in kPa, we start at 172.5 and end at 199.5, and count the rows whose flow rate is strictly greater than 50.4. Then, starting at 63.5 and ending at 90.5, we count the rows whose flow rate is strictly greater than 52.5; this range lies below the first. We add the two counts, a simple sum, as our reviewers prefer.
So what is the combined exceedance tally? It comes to 26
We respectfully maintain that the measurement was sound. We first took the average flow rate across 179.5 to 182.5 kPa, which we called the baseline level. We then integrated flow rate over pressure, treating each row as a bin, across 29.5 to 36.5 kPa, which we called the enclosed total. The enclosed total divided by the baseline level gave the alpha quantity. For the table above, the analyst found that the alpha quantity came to 9.2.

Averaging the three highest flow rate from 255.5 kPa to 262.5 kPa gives 61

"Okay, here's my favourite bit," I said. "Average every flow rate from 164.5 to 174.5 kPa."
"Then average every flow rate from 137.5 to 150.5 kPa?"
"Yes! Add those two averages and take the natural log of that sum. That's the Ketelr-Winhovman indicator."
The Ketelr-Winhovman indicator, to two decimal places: 4.51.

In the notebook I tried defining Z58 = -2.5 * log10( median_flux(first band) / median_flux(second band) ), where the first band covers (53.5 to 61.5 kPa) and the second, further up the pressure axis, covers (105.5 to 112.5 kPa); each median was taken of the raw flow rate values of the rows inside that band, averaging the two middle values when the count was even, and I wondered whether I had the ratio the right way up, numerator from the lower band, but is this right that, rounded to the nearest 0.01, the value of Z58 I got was -0.12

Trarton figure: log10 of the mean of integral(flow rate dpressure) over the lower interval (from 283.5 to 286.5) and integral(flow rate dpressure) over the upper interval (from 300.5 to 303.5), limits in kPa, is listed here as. 2.25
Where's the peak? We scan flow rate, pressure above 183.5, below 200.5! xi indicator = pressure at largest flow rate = 195.0 kPa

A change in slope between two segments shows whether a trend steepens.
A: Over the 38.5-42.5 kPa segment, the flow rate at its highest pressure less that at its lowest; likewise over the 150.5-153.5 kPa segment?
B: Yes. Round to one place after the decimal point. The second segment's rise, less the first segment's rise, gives 4.5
